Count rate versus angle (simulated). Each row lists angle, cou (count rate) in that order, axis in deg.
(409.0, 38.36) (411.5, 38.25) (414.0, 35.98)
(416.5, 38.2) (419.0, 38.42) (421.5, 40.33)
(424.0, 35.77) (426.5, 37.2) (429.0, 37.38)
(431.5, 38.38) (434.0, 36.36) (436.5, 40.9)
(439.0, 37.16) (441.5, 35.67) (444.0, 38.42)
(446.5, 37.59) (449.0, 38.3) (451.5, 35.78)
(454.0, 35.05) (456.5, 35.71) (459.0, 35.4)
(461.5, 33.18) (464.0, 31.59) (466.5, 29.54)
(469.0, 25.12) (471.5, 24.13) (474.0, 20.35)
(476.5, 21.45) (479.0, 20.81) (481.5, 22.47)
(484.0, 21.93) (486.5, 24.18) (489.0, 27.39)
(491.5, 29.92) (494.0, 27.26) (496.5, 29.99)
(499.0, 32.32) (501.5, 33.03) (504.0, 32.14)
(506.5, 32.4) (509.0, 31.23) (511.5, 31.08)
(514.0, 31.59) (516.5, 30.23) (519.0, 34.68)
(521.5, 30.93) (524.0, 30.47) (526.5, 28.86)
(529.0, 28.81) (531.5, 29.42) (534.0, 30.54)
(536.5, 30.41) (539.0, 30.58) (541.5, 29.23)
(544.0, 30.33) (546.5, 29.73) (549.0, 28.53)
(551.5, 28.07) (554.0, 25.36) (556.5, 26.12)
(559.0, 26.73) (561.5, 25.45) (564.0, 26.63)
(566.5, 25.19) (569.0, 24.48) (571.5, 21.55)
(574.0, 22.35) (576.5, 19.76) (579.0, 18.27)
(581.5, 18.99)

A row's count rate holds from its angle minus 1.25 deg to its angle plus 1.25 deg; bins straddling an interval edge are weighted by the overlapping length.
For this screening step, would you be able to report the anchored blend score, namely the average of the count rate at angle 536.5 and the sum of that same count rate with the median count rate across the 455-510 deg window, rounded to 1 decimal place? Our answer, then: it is 45.3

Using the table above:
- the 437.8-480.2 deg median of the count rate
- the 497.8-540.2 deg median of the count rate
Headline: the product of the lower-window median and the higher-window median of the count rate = 1084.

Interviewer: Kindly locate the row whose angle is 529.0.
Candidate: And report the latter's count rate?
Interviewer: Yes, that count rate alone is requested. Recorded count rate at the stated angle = 28.81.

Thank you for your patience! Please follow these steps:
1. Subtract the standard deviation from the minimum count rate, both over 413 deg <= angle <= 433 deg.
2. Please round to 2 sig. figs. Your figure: 34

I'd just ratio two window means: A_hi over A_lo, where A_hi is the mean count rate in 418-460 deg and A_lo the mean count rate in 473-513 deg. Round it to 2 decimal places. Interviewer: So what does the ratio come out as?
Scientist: 1.36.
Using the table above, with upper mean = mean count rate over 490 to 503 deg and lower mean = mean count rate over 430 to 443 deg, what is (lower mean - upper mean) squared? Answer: 52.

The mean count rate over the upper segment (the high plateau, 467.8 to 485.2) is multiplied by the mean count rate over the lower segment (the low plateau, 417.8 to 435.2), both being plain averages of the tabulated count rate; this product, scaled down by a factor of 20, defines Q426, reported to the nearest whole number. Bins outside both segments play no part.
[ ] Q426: 42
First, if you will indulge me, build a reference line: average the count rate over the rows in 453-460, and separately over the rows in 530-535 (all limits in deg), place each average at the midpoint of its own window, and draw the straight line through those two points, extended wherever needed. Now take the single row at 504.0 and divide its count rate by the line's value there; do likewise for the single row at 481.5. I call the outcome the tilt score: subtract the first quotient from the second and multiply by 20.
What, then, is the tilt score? -6.7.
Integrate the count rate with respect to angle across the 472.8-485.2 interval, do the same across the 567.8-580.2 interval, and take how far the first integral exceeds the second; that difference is 2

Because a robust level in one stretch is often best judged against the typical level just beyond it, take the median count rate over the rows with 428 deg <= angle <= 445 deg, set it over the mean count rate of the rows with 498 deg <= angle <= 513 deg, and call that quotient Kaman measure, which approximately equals 1.17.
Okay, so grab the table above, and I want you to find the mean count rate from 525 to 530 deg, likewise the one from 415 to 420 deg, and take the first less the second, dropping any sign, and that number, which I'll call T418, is 9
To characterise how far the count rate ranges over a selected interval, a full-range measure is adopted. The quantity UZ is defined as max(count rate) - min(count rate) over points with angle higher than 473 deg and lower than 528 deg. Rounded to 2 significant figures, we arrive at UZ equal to 14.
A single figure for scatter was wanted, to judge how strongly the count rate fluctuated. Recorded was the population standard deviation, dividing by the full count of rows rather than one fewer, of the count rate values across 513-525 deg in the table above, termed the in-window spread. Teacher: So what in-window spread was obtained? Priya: 1.6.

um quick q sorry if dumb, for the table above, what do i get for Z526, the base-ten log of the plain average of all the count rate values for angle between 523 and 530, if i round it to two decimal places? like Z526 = 1.47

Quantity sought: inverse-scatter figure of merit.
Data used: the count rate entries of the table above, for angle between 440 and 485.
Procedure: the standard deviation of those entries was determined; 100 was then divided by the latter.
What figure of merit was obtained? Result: 15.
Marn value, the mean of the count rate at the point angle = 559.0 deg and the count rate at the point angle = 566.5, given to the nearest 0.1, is 26.0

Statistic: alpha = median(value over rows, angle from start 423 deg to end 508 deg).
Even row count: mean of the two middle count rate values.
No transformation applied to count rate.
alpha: 32.7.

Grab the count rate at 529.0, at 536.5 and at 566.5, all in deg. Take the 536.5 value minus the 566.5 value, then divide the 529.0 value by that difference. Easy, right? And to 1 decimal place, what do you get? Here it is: 5.5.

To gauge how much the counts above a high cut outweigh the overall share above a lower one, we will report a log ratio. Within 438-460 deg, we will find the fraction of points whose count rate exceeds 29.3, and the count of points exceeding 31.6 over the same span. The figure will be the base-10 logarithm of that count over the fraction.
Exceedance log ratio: 0.95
